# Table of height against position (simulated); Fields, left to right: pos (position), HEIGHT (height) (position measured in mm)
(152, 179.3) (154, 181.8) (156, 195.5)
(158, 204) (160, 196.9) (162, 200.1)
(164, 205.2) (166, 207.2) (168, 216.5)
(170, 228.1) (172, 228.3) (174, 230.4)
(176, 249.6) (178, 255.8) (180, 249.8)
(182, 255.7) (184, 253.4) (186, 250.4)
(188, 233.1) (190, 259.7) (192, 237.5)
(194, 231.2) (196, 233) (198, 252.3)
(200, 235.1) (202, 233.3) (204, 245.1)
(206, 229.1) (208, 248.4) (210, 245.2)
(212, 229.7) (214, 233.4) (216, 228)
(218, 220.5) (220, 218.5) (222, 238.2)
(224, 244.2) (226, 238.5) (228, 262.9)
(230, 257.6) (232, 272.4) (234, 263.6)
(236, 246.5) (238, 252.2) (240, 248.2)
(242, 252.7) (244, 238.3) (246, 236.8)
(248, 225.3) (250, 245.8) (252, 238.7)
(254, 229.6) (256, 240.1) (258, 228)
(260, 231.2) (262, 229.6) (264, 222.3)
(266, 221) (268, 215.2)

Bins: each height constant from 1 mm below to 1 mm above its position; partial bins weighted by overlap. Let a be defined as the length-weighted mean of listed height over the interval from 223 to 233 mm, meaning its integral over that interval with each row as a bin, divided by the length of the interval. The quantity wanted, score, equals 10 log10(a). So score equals 24.1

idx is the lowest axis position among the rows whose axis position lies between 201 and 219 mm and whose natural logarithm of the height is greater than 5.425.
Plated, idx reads 202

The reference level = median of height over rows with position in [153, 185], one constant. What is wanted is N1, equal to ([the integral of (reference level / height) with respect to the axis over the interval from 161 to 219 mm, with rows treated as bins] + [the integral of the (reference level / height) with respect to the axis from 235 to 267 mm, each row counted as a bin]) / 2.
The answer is 43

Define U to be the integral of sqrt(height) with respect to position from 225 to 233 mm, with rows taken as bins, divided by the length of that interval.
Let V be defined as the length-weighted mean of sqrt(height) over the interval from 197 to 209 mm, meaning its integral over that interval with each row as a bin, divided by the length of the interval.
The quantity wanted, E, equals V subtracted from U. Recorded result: 0.55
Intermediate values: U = 16.1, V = 15.5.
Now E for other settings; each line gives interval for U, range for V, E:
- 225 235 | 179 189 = 0.33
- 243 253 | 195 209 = -0.08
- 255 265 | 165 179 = -0.01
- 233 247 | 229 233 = -0.52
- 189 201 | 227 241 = -0.51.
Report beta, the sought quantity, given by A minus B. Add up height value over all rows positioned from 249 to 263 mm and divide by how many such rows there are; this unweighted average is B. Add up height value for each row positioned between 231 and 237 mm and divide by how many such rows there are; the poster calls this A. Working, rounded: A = 261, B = 235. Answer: 26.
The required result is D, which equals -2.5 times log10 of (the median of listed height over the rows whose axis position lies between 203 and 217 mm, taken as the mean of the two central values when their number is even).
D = -5.92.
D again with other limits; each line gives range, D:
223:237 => -6.03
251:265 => -5.90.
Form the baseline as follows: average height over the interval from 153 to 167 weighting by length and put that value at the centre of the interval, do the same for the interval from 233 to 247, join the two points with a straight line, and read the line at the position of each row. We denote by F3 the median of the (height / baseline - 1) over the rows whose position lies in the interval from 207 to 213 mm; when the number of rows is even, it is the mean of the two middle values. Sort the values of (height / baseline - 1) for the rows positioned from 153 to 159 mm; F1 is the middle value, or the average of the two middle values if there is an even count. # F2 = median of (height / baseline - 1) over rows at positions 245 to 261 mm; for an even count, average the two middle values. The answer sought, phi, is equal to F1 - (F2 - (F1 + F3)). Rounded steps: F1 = 0.00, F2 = -0.09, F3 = 0.07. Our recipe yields 0.15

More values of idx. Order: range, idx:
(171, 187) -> 172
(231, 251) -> 232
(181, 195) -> 182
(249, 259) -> 250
